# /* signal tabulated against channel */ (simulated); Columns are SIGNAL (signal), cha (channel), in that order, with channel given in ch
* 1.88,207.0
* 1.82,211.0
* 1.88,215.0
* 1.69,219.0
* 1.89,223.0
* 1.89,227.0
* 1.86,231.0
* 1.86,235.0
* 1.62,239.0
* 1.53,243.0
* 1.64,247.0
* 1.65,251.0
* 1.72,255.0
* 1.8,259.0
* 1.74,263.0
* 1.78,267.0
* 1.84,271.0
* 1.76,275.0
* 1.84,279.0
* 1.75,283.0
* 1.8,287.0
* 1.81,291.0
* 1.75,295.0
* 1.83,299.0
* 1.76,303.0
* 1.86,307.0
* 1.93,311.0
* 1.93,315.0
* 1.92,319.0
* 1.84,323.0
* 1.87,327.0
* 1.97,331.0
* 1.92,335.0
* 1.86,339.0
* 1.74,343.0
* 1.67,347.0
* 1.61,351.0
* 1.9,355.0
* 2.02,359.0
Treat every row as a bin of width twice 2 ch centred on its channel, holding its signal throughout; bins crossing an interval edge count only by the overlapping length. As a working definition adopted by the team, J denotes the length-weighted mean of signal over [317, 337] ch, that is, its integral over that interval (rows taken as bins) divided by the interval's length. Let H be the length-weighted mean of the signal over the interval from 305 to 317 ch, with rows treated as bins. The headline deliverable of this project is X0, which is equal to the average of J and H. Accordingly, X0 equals 1.91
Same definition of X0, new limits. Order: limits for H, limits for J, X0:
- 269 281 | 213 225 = 1.82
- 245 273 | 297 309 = 1.78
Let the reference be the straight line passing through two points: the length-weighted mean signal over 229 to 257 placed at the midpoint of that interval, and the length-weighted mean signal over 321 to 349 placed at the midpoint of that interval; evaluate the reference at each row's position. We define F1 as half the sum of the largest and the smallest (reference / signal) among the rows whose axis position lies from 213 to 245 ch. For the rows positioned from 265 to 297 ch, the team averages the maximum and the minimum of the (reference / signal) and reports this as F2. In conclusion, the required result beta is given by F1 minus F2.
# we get 0.014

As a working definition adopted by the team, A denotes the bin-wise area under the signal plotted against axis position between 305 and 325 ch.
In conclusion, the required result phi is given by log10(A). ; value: 1.58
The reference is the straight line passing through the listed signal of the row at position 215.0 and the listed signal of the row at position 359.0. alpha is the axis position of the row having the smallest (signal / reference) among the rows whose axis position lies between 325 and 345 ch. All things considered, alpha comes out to 343.0 ch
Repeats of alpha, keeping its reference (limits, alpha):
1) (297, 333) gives 303.0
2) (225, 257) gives 243.0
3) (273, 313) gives 295.0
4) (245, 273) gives 247.0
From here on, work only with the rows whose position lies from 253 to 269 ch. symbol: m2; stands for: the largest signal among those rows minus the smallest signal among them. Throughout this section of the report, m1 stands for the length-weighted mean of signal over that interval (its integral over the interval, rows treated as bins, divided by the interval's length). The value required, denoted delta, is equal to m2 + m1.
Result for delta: 1.84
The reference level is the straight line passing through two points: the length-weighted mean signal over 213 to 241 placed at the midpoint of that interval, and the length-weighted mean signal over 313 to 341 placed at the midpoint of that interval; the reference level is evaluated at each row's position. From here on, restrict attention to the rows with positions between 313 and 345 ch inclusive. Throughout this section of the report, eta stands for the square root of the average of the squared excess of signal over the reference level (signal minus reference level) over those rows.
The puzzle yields 0.075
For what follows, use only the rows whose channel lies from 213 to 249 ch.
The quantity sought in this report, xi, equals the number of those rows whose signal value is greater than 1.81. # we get 5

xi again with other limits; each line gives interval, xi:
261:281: 2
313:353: 7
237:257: 0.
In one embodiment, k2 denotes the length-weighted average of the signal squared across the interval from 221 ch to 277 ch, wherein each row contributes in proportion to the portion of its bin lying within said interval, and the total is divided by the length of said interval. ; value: 3.09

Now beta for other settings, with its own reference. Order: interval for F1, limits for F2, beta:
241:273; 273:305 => 0.043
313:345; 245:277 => 0.005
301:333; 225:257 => -0.024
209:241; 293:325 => -0.013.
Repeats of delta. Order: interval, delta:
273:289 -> 1.88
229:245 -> 2.05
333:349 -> 2.05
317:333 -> 2.03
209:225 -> 2.02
